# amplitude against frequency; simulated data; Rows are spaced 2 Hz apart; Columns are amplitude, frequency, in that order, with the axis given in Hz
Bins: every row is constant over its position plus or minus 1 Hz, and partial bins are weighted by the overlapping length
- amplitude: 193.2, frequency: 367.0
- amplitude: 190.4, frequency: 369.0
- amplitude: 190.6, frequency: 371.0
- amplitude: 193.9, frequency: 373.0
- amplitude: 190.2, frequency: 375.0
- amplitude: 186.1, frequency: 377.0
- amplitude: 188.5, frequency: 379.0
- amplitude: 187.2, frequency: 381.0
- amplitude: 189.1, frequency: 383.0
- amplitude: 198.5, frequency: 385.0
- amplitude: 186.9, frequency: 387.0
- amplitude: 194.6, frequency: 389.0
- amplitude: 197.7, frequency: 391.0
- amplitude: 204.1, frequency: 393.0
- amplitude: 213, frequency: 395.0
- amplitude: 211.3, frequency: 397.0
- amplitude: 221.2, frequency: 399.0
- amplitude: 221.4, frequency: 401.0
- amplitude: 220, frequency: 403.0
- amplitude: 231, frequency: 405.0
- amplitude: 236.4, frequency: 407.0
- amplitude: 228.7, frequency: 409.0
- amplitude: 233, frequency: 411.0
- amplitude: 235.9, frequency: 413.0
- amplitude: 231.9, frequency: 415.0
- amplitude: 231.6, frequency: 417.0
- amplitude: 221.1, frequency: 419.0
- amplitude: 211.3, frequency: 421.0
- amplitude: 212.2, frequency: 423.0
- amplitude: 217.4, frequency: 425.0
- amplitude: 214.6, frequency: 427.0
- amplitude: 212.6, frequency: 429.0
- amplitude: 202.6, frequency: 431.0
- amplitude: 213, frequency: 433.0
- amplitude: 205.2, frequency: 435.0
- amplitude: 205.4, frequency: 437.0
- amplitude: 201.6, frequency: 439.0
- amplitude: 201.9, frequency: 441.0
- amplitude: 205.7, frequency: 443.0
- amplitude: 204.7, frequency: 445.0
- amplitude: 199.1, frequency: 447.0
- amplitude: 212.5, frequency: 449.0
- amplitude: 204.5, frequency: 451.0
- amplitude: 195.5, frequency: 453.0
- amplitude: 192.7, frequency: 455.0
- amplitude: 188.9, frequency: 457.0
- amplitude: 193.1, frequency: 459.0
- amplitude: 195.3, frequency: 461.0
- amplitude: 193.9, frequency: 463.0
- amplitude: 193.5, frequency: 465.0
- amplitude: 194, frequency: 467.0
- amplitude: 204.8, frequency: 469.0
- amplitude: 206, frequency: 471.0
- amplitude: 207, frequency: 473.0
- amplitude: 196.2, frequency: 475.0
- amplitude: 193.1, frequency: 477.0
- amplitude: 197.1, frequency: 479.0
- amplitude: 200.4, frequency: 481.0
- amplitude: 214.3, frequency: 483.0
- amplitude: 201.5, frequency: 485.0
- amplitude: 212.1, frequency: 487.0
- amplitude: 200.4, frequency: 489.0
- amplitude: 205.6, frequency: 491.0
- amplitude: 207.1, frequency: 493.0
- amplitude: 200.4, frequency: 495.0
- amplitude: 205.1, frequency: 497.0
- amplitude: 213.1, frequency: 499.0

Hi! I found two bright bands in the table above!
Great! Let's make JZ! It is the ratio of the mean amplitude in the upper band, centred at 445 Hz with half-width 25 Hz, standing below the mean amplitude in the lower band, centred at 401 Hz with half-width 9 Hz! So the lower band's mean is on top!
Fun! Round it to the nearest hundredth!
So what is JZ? 1.09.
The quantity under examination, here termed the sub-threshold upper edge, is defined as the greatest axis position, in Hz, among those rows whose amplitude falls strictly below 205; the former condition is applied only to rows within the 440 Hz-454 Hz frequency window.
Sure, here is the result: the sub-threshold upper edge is 453.0 Hz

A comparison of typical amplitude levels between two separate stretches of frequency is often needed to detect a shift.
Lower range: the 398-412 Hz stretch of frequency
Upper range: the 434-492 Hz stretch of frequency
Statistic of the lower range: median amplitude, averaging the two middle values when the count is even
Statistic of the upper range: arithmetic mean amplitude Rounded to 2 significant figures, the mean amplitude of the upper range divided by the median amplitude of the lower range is 0.88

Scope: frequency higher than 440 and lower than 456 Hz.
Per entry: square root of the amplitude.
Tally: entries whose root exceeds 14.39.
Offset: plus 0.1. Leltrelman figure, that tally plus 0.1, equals 1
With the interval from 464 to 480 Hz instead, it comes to 0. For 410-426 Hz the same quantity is 8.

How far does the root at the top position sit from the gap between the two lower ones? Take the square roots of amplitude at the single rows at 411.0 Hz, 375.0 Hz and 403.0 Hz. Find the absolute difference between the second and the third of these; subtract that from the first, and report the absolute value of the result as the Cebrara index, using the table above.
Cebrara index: 14.2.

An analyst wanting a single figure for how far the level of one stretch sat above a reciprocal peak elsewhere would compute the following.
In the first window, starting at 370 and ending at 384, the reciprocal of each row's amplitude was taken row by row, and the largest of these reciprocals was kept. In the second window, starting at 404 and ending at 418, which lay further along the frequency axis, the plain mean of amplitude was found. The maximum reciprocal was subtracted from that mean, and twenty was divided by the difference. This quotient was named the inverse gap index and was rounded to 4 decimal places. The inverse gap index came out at 0.0860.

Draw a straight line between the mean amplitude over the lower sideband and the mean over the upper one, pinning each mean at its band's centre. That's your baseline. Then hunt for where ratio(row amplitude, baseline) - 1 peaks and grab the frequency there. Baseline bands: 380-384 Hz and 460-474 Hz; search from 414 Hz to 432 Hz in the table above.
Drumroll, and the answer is 415.0 Hz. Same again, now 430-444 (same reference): 433.0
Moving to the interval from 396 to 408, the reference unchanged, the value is 407.0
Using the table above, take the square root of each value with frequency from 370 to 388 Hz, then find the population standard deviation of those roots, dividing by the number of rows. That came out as 0.134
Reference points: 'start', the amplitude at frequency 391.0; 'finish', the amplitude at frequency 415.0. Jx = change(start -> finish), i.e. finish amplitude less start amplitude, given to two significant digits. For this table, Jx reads 34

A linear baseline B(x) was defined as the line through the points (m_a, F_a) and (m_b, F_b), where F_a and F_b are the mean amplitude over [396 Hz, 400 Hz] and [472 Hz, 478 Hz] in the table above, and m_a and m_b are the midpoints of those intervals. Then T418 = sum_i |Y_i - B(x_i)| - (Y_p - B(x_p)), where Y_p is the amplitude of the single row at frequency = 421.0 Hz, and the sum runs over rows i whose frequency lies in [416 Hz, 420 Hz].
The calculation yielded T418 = 29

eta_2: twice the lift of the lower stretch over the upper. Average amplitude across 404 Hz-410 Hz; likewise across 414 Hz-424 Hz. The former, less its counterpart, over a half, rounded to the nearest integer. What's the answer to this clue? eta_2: 21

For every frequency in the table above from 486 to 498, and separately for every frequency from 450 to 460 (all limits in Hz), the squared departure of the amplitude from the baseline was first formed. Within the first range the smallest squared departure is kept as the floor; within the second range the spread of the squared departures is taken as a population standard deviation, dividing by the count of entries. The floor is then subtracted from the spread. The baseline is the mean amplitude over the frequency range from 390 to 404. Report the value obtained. 163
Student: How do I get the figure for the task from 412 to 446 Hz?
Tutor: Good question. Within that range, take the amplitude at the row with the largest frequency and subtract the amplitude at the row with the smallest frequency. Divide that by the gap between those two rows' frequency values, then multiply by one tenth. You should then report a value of -0.10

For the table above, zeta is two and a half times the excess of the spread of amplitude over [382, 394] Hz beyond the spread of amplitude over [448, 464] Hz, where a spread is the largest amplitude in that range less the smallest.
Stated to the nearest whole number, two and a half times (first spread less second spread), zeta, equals -16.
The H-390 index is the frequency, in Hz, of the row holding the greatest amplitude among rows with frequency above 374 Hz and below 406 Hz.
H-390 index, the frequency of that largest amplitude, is 405.0 Hz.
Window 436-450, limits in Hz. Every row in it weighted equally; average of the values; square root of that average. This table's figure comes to 14.3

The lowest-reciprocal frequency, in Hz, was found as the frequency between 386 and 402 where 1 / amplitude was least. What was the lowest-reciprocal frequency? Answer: 401.0 Hz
